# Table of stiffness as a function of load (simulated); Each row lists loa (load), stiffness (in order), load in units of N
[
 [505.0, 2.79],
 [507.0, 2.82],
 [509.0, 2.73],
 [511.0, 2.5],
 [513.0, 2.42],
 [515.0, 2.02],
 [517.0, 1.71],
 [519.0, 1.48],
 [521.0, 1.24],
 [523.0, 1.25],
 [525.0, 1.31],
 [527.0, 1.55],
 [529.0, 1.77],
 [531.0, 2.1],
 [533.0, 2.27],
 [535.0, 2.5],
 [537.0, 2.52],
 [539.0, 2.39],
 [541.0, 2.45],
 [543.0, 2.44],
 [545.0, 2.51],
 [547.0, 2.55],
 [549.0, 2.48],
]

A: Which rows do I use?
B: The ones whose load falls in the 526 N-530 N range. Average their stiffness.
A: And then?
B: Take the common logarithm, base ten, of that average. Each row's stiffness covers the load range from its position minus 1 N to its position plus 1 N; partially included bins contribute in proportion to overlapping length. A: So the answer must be 0.22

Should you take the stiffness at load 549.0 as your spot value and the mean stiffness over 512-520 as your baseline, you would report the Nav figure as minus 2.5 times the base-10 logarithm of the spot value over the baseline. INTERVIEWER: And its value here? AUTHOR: -0.28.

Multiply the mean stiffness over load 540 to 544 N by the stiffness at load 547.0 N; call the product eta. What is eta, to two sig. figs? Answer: 6.2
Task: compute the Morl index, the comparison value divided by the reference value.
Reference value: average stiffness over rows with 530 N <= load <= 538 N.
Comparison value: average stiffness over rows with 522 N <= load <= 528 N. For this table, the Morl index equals 0.58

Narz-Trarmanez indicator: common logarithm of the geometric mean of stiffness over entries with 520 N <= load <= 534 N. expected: 0.20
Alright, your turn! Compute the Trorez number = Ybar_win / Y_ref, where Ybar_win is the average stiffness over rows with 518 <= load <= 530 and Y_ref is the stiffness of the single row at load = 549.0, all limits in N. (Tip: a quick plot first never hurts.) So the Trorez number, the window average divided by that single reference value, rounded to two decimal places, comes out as 0.58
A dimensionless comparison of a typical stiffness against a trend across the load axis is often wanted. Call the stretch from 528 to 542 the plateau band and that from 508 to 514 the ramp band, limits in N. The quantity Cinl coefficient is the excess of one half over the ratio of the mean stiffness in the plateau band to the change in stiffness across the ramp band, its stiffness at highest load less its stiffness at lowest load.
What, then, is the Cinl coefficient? 7.9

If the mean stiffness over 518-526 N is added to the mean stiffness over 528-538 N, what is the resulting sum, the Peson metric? 3.6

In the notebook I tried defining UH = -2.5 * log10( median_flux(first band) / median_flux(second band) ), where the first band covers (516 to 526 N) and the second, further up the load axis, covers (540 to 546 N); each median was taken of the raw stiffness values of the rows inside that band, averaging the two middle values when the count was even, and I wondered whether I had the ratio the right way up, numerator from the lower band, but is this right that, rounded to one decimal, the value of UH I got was 0.7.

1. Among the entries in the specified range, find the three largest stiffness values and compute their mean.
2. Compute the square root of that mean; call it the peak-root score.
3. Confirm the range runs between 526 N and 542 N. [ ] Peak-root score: 1.58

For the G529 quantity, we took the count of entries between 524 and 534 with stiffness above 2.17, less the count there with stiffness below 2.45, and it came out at -4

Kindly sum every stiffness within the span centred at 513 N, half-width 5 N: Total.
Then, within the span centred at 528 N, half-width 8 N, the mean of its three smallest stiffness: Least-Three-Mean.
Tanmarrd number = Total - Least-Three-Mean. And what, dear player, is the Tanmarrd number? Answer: 10.1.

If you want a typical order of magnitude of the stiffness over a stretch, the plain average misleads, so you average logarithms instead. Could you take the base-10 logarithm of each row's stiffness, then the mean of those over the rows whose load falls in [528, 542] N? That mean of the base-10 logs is 0.356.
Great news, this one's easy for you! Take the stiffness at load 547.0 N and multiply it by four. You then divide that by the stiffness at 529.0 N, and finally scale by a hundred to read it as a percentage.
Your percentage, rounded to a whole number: 576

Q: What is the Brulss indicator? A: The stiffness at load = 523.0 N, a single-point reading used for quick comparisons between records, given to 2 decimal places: 1.25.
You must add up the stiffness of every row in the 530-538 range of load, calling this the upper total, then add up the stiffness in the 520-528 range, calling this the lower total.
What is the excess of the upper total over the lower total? 4.0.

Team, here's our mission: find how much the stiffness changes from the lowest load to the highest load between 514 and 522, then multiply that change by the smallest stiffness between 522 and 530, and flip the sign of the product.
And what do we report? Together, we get 1.0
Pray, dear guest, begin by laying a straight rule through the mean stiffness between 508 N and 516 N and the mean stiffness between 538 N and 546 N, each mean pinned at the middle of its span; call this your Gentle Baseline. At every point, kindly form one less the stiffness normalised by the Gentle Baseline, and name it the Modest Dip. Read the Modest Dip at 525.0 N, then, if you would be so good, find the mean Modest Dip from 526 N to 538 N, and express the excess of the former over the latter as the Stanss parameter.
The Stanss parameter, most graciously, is 0.33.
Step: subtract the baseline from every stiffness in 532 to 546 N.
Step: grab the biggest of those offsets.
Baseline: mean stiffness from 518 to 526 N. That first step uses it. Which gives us 1.2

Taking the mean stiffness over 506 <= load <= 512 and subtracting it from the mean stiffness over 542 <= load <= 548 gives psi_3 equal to -0.2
